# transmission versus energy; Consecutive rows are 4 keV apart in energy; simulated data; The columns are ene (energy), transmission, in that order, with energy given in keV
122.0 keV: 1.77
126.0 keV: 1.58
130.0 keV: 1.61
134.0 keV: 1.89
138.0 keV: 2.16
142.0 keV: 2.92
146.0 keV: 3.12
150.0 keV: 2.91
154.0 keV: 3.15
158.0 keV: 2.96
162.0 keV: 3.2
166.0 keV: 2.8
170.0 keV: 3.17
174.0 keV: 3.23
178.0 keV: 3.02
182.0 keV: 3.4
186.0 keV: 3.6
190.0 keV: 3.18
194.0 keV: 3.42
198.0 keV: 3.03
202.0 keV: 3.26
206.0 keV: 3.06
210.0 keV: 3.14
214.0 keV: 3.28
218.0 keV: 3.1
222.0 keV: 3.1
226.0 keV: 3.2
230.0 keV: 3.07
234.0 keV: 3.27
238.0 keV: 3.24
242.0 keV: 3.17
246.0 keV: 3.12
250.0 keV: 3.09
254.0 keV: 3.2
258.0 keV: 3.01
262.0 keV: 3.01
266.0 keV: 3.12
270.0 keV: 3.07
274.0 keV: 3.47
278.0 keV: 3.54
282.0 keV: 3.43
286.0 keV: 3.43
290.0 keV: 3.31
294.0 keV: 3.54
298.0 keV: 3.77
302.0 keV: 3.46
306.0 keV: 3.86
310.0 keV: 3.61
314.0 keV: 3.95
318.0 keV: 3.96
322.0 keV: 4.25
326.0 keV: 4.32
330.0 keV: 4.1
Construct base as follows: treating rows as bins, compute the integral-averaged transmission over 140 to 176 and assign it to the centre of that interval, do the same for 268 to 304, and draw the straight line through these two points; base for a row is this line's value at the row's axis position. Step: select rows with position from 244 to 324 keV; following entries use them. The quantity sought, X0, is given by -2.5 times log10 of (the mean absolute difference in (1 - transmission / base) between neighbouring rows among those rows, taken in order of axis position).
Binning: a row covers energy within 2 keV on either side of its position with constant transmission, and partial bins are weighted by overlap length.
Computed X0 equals 3.3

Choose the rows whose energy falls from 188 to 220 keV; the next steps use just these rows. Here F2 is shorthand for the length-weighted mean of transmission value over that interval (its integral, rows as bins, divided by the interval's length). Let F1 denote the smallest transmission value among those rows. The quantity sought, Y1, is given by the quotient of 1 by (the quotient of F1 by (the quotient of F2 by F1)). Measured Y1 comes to 0.35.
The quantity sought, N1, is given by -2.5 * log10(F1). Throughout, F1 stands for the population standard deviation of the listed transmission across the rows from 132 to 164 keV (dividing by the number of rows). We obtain 0.8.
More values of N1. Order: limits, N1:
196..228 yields 2.7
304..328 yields 1.6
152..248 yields 2.0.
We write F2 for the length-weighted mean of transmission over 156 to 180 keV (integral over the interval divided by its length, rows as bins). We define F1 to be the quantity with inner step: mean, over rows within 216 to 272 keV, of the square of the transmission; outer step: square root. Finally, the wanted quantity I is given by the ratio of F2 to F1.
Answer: 0.98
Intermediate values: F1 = 3.13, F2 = 3.1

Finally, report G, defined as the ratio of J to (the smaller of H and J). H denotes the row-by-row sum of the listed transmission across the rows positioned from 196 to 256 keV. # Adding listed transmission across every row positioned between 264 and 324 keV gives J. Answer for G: 1.14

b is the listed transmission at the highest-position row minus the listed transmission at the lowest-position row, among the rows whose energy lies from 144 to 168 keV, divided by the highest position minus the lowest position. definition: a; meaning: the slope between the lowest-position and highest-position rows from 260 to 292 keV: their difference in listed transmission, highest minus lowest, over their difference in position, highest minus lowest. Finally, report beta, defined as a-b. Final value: 0.03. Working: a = 0.011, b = -0.02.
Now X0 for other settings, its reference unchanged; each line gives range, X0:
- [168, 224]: 2.9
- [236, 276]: 3.7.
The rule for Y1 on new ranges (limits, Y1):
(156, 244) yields 0.41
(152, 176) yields 0.39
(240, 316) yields 0.37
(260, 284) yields 0.36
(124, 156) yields 0.97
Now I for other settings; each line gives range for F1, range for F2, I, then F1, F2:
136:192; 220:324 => 1.10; 3.08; 3.4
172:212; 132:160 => 0.84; 3.24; 2.7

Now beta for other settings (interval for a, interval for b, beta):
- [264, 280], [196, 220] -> 0.03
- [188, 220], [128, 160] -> -0.05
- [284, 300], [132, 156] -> -0.03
